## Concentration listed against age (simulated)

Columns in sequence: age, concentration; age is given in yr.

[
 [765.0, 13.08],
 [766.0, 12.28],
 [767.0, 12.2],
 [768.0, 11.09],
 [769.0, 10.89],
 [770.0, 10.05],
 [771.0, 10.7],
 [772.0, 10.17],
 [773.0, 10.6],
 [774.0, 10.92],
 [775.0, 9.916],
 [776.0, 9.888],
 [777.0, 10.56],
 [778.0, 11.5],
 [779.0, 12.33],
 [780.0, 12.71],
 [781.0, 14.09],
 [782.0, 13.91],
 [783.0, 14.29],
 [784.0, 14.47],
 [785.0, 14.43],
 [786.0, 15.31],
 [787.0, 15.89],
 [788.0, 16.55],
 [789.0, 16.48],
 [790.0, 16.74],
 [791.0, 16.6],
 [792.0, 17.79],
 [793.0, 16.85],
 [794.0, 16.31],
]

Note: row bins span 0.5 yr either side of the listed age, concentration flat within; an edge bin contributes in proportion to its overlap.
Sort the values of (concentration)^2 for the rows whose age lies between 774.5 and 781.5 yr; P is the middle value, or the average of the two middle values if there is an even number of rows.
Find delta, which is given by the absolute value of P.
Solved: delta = 132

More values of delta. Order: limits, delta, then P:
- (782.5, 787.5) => 209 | 209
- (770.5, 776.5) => 108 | 108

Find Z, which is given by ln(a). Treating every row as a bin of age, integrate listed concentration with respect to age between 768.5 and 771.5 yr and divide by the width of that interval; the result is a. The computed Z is 2.36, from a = 10.5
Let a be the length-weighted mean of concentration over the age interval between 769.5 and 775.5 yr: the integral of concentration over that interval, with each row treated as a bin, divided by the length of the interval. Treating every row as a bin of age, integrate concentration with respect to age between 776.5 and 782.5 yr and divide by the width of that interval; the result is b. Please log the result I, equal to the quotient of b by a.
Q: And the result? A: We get 1.2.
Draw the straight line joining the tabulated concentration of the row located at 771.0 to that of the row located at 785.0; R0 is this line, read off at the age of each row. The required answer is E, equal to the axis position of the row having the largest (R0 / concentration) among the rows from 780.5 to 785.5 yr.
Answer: 785.0 yr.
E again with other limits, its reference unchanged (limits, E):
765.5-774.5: 772.0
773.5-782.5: 776.0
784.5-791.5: 785.0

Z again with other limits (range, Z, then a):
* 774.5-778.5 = 2.35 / 10.5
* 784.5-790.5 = 2.77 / 15.9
